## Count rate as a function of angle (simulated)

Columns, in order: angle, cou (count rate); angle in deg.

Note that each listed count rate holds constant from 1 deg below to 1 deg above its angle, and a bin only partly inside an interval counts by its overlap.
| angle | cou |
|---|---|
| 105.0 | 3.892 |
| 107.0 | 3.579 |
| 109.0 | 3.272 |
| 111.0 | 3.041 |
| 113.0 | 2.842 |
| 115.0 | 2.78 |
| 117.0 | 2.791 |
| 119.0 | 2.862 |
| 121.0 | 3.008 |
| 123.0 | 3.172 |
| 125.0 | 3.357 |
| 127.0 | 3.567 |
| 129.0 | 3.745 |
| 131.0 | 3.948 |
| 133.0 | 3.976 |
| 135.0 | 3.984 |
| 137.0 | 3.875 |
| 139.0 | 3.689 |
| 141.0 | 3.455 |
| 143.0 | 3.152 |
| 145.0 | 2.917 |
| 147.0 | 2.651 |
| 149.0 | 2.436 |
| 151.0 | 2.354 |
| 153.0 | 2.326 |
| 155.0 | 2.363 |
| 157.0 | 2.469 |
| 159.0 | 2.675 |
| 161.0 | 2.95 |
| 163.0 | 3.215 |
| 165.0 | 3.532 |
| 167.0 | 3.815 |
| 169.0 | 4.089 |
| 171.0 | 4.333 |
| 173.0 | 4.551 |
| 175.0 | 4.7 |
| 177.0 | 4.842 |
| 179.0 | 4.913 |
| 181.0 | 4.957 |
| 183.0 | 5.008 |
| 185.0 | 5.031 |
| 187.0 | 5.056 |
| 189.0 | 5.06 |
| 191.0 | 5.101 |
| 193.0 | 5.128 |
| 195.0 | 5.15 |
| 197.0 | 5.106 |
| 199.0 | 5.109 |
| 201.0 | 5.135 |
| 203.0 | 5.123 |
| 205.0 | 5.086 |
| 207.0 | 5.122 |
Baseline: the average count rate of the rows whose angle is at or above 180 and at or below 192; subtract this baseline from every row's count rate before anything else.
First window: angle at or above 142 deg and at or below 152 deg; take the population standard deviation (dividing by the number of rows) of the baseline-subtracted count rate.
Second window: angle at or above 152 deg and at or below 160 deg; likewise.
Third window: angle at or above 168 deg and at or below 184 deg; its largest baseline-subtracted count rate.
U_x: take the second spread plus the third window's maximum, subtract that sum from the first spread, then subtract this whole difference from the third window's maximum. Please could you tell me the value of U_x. -0.22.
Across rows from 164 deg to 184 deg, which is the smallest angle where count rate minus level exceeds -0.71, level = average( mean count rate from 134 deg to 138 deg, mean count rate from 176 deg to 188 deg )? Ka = 167.0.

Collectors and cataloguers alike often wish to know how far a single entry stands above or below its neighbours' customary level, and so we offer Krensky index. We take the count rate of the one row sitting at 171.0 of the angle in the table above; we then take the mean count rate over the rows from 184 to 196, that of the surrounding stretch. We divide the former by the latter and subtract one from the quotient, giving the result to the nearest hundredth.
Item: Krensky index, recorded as -0.15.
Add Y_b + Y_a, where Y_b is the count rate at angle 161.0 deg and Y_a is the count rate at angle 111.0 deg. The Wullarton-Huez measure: 6.0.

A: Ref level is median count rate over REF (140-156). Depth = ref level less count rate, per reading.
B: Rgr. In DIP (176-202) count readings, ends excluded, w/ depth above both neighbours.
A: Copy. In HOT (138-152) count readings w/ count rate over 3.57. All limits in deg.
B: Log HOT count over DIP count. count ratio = 1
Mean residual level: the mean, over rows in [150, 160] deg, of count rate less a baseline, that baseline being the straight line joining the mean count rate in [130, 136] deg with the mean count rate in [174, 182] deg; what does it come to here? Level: -2.0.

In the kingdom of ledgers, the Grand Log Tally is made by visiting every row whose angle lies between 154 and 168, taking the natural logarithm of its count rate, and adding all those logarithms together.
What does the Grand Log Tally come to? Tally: 7.6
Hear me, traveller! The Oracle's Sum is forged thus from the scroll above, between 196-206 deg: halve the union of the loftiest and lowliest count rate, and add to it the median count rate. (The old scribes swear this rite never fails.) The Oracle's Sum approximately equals 10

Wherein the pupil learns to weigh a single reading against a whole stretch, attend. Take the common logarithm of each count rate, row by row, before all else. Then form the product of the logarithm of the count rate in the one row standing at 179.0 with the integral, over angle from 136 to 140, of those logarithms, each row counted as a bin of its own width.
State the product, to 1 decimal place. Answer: 1.6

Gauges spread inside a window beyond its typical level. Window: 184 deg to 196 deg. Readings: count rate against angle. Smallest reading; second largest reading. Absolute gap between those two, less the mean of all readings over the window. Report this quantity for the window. -5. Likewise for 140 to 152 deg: -2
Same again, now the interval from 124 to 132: -3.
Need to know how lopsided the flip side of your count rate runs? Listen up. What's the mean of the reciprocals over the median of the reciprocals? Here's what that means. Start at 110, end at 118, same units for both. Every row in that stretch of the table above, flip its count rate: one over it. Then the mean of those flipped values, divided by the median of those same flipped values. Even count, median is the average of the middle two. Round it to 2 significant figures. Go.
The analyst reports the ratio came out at 0.98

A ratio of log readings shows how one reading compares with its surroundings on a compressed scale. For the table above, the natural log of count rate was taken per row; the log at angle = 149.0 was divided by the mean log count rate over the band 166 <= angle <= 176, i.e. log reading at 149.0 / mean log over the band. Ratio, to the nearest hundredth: 0.61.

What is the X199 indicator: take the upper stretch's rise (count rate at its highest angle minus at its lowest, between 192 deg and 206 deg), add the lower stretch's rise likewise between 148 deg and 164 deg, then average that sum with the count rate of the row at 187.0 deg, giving 2.9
